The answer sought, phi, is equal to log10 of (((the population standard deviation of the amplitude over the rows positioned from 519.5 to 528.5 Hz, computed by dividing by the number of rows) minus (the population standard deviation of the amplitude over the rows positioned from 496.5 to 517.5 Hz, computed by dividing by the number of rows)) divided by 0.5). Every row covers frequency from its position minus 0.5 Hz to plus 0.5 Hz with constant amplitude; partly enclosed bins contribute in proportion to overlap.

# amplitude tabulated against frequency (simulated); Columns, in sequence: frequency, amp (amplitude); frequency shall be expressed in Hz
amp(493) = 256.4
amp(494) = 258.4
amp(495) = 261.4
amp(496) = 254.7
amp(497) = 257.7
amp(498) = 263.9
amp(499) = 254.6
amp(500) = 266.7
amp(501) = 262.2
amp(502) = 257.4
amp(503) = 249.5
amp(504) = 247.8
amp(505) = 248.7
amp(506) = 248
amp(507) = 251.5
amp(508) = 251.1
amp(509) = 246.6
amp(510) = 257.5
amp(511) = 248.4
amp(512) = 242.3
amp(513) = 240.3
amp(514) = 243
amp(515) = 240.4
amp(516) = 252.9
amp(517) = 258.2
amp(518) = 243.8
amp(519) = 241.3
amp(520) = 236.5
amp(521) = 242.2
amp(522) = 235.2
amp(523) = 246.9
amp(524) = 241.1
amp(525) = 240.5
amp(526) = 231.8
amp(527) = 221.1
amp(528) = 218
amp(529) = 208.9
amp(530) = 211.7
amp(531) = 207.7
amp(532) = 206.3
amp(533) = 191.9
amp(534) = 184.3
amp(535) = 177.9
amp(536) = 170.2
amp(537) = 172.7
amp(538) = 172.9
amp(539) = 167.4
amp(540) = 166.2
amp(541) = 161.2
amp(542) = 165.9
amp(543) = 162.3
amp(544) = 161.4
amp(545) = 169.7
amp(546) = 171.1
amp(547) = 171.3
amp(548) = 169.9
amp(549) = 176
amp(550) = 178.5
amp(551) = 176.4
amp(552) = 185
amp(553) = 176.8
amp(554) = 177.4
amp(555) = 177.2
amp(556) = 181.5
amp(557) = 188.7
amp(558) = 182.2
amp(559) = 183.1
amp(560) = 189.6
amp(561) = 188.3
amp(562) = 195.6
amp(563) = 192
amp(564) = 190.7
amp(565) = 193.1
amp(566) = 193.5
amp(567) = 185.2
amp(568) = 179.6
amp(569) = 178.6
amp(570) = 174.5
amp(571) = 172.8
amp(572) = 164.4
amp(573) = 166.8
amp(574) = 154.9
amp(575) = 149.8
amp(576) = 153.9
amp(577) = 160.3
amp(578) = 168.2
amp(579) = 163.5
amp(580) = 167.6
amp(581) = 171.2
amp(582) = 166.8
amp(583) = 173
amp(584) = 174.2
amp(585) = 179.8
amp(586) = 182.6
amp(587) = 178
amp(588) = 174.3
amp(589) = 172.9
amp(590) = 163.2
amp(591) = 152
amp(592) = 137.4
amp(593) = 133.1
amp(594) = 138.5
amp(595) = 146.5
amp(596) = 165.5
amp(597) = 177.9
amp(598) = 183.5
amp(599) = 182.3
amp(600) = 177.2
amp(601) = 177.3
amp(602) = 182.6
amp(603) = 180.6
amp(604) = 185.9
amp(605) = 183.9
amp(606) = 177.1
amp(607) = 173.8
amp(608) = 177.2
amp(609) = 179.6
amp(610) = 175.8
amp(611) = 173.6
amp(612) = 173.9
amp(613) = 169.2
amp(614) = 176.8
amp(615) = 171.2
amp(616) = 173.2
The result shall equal 0.55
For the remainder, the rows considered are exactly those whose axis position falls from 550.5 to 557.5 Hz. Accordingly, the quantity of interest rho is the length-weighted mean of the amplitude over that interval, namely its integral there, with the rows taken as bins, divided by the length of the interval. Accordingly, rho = 180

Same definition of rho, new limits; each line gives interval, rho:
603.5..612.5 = 178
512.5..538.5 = 221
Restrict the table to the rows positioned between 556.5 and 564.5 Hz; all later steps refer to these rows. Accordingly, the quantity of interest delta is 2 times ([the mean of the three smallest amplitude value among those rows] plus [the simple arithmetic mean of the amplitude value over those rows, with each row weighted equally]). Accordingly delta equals 747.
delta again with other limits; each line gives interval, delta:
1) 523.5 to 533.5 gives 840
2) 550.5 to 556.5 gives 712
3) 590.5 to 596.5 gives 564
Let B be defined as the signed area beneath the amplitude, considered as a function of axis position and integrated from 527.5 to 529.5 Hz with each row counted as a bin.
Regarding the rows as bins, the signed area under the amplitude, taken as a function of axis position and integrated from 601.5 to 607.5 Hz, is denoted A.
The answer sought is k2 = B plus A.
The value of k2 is 1511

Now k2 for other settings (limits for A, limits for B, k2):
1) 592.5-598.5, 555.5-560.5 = 1870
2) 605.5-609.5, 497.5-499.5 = 1226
